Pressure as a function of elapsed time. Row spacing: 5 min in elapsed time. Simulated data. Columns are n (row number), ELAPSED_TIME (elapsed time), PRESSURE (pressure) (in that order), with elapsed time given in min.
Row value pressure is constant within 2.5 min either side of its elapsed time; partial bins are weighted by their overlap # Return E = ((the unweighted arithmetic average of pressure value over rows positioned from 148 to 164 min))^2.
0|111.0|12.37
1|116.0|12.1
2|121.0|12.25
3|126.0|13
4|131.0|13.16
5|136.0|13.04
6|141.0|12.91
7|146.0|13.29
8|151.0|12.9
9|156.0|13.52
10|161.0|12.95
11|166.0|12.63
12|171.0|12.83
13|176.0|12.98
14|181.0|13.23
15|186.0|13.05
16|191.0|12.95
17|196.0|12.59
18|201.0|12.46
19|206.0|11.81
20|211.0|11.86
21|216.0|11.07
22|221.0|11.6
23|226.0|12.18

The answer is 172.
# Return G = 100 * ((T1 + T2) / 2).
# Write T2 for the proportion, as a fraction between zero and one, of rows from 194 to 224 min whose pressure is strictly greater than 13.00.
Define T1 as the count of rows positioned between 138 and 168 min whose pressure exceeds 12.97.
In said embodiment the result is 100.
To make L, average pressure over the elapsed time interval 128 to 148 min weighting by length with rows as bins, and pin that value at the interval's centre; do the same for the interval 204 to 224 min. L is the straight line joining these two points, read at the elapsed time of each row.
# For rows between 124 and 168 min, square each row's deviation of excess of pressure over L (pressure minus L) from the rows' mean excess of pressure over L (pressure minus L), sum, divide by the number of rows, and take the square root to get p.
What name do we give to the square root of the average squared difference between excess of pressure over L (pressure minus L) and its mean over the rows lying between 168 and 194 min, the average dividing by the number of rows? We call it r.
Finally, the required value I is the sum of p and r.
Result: 0.53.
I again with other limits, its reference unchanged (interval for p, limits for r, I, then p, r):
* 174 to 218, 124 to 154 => 0.66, 0.45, 0.21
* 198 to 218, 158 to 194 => 0.71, 0.39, 0.32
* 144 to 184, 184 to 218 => 0.77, 0.30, 0.47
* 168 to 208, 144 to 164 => 0.55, 0.29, 0.26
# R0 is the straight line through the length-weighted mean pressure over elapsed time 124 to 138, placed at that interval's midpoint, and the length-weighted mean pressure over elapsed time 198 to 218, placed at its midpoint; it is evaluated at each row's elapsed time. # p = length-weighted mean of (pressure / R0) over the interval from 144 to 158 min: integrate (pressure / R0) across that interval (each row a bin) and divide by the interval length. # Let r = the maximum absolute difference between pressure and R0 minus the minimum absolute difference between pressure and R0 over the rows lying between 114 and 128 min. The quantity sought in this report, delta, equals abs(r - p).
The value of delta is 0.0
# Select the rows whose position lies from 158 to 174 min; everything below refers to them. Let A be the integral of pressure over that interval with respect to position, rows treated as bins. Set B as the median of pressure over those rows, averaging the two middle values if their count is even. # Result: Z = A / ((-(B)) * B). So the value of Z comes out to -1.2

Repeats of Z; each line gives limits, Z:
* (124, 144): -1.5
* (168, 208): -3.1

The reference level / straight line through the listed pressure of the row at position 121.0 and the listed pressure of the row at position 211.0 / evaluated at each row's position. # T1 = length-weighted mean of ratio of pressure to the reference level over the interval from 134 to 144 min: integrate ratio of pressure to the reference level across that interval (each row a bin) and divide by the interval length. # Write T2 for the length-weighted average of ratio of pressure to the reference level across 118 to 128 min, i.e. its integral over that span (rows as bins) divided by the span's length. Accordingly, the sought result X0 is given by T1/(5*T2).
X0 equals 0.208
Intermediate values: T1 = 1.07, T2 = 1.03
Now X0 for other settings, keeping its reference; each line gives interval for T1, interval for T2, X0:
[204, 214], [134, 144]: 0.186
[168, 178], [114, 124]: 0.215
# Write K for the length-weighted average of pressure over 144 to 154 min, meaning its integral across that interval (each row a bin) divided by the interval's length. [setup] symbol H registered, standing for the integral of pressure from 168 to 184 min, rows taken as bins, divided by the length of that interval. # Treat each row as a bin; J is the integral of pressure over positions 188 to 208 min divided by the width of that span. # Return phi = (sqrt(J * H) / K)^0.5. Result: 0.99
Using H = 13.0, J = 12.5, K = 13.1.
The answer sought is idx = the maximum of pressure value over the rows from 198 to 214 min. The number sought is 12.46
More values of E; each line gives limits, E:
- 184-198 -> 165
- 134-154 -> 170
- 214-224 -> 128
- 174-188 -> 171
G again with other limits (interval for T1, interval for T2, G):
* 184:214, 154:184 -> 67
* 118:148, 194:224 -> 200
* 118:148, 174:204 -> 217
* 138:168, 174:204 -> 117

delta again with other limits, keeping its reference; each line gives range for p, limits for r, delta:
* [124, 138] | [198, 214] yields 0.6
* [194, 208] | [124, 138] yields 0.9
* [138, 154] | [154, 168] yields 0.3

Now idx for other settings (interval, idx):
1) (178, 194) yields 13.23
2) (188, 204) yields 12.95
